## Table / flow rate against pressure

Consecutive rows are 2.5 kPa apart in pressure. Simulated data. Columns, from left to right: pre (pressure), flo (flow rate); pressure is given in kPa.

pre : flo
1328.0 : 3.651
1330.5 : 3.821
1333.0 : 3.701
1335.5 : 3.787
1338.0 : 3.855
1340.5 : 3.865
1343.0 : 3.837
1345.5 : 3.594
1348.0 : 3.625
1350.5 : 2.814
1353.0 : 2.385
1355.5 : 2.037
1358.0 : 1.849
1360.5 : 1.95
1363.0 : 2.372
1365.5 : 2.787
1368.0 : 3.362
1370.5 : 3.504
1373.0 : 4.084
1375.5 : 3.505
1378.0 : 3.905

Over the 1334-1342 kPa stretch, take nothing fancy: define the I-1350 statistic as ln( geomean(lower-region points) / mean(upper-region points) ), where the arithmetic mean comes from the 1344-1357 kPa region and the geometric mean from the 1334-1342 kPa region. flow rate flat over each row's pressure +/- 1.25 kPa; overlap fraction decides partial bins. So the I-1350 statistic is 0.28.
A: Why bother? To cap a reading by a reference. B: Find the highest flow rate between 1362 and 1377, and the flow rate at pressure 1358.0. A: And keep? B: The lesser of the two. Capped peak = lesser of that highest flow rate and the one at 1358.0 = 1.85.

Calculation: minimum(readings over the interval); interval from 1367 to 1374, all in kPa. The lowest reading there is 3.362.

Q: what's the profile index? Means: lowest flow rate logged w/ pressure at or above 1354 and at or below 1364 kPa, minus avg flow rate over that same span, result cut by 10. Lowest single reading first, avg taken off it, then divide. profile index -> -0.020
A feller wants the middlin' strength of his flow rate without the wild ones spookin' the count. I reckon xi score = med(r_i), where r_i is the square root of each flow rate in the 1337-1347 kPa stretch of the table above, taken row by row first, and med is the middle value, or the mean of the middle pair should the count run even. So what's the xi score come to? 1.96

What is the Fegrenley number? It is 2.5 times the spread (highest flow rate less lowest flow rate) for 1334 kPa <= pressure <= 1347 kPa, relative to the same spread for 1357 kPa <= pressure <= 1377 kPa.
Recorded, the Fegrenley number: 0.3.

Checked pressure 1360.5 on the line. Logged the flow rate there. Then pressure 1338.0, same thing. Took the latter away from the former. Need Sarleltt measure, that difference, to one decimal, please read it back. -1.9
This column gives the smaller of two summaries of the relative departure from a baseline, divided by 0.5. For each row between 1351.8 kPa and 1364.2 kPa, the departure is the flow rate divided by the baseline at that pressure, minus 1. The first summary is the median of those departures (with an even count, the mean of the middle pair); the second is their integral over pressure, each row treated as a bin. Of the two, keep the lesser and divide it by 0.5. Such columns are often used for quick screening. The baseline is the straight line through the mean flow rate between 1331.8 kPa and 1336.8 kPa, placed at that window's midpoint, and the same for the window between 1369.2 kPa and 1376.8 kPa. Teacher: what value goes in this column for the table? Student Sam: -11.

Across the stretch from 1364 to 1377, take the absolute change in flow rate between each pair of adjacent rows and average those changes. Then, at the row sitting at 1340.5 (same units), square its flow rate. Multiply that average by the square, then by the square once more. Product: 105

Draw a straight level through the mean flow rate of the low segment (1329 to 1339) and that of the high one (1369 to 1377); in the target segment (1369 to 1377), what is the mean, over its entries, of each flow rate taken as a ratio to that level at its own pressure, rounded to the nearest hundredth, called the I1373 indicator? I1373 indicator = 1.00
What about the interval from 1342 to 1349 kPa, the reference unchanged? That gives 0.98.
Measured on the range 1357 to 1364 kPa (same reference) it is 0.55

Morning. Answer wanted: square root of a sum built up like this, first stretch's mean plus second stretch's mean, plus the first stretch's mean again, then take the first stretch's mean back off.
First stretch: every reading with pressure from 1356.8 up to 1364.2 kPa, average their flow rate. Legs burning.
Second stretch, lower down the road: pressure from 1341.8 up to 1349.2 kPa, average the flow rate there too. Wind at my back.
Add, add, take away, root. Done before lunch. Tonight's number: 2.40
